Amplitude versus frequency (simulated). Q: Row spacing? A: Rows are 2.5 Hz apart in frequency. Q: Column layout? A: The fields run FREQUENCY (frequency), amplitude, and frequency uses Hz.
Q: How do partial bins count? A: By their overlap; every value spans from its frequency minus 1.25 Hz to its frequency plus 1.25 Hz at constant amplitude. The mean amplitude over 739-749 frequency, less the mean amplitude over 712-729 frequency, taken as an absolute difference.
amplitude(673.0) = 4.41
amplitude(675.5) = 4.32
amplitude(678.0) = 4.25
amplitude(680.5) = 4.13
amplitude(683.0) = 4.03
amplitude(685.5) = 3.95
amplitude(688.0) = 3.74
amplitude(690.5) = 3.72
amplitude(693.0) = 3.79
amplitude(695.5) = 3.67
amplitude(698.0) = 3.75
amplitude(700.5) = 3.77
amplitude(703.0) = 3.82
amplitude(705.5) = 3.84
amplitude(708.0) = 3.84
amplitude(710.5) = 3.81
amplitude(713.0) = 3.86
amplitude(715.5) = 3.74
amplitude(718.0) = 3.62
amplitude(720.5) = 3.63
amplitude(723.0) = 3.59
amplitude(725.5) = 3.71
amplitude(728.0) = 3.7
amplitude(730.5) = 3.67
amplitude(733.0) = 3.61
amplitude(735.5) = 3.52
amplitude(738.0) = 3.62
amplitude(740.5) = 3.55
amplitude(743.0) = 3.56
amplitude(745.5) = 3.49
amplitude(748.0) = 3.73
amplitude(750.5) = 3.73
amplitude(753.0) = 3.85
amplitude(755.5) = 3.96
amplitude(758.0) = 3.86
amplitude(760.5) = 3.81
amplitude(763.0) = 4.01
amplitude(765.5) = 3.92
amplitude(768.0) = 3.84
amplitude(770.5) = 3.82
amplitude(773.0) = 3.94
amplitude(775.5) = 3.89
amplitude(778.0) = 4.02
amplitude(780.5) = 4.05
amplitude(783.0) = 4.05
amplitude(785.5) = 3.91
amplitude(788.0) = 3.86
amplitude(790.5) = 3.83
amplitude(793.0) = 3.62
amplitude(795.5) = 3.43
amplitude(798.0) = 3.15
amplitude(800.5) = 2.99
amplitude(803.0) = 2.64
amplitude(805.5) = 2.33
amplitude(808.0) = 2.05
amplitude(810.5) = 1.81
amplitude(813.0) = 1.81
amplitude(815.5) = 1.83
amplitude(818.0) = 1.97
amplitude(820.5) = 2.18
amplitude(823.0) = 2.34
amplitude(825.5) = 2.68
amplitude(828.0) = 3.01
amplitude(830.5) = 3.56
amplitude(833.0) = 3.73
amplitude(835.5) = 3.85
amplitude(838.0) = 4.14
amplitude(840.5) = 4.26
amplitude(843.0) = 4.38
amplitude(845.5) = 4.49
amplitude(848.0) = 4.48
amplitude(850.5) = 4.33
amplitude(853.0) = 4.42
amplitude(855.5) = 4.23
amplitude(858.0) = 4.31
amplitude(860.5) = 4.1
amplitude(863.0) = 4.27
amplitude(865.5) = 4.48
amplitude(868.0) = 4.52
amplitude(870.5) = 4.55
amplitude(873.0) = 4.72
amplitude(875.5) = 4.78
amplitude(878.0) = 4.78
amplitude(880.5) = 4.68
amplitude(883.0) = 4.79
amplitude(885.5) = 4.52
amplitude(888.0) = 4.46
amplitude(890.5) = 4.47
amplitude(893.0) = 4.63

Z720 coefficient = 0.1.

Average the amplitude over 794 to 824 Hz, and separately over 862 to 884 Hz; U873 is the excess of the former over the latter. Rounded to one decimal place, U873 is -2.2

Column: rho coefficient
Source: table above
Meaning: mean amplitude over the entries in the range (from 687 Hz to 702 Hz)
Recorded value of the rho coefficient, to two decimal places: 3.74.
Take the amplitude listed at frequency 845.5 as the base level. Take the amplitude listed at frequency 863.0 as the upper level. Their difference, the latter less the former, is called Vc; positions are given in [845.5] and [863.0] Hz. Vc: -0.22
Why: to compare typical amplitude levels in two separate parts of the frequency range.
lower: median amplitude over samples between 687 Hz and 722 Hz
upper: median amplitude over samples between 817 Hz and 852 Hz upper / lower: 1.01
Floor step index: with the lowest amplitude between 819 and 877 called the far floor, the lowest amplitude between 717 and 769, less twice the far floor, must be -0.87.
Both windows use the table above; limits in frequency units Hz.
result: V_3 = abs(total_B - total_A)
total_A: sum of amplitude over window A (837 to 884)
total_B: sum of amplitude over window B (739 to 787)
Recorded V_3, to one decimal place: 11.7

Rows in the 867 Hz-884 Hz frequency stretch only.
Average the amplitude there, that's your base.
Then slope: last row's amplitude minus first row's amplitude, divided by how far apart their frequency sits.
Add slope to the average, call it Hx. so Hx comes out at 4.7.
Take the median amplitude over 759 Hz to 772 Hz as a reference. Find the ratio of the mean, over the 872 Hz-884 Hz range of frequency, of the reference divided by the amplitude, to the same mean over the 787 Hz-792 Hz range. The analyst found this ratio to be 0.81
